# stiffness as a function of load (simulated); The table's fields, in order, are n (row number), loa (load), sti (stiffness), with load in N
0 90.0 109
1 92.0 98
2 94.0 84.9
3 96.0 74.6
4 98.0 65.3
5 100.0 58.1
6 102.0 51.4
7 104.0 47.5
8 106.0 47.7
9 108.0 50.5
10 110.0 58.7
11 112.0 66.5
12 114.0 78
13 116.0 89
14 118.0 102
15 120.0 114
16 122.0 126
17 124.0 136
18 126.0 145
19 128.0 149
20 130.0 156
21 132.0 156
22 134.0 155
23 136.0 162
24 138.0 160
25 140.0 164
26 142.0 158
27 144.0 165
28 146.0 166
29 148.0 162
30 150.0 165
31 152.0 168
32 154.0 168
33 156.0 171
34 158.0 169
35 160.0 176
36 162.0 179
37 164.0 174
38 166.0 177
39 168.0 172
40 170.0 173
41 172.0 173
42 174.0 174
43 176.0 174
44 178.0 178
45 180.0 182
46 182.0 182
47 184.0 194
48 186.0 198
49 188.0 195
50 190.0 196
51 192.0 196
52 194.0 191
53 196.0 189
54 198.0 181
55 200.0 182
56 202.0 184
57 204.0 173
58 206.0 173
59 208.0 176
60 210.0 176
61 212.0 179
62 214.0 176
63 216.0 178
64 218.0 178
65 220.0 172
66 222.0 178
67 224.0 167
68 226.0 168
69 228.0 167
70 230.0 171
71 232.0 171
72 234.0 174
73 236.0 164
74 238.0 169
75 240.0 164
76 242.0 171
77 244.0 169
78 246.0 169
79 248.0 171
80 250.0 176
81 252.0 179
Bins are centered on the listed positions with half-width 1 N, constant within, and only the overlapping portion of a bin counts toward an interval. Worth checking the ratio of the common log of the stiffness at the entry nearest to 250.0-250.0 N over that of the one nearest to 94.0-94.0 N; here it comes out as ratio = 1.16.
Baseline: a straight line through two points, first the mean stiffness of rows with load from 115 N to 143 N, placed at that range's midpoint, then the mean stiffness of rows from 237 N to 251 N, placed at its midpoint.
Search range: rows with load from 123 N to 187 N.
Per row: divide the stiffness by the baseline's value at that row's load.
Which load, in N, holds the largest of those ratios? 186.0 N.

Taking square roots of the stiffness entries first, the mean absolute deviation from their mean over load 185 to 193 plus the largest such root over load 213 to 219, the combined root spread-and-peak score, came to 13.4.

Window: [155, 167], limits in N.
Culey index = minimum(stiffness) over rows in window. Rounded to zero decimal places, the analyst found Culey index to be 169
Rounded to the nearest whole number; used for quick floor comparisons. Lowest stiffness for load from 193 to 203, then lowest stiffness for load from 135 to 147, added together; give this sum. 339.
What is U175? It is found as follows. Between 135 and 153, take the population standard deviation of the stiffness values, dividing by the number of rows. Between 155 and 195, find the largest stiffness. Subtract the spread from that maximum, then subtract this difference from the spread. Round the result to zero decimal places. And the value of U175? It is -192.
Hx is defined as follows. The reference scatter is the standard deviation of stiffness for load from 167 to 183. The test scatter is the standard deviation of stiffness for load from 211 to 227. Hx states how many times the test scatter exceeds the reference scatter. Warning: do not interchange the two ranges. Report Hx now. 1.2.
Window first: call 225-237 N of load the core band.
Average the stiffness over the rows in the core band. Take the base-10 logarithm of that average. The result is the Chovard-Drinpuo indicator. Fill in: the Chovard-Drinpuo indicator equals 2.23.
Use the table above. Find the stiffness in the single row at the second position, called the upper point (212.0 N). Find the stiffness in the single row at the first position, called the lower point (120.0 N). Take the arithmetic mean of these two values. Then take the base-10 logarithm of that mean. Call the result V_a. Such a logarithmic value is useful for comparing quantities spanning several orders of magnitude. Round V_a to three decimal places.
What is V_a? 2.166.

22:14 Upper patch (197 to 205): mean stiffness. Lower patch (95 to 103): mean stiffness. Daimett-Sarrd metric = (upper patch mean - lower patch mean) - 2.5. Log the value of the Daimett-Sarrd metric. 115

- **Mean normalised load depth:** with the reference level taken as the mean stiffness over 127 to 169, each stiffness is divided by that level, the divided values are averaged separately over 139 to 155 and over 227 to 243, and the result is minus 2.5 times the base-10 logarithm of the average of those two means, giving -0.01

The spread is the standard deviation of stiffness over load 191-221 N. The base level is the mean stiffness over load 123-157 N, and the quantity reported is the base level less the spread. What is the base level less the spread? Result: 152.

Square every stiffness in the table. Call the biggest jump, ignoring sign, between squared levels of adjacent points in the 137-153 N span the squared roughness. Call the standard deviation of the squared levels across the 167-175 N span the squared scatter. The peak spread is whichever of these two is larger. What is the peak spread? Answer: 2261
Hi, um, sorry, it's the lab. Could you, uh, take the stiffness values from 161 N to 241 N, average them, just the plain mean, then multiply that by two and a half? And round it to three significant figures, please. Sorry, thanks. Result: 445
